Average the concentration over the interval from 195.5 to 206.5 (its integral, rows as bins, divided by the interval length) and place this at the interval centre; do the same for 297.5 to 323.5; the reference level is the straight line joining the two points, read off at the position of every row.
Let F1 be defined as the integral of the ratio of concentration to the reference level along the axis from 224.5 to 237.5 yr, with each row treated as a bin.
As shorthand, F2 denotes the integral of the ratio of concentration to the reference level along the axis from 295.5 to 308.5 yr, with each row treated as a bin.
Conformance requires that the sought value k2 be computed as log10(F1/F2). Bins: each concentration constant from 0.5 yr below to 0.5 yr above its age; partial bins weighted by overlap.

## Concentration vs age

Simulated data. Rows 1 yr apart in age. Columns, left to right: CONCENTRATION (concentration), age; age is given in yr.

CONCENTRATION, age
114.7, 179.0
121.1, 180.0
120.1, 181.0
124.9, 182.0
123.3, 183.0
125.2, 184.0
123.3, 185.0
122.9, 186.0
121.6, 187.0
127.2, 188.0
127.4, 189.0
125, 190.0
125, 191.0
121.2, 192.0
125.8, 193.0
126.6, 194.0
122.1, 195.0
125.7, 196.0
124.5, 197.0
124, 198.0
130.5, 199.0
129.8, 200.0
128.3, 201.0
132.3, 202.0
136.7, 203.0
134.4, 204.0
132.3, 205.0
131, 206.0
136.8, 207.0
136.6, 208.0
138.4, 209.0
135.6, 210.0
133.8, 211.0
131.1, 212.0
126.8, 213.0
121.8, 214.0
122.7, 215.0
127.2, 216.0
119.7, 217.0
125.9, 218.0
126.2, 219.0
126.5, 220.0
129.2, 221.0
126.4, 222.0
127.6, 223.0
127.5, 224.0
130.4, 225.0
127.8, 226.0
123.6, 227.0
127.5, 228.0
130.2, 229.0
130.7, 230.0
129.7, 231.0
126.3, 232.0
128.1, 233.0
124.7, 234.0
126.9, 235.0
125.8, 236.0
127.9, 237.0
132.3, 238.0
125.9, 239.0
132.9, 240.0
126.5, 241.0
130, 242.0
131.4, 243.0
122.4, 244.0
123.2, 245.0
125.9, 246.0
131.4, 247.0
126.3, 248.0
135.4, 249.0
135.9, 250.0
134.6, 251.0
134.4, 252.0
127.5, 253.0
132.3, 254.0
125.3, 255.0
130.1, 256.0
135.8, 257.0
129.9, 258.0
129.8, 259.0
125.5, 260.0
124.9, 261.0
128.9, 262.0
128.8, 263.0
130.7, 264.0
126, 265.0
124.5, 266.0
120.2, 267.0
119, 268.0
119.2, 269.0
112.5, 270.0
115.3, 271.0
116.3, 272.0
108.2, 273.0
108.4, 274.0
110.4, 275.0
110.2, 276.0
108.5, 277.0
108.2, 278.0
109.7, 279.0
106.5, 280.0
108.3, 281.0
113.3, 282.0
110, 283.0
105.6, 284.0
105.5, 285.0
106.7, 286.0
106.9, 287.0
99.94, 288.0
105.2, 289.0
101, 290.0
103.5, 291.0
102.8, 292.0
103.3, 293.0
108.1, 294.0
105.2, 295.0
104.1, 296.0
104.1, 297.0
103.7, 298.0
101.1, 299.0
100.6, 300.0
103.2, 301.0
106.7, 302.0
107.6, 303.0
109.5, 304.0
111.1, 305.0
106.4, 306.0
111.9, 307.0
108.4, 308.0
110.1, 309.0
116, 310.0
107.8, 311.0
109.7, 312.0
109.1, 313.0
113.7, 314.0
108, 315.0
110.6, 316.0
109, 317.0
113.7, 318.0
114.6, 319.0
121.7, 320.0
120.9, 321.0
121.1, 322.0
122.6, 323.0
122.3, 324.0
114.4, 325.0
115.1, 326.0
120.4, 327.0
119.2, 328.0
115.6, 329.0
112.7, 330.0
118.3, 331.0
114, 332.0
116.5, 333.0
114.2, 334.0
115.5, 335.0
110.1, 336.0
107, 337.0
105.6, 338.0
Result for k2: 0.03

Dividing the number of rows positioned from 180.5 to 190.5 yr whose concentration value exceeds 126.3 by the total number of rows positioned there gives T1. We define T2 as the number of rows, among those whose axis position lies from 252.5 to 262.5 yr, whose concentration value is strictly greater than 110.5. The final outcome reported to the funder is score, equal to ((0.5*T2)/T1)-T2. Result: 15.0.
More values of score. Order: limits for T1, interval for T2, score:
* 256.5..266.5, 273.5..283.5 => -0.2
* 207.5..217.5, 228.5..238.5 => -2.9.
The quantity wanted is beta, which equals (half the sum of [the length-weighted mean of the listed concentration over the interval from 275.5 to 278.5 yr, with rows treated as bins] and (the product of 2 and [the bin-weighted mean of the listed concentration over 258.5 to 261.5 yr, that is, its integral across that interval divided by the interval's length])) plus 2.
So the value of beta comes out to 183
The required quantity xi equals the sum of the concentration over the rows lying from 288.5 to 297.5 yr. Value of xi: 937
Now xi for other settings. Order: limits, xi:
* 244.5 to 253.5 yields 1175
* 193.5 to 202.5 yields 1144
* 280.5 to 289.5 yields 961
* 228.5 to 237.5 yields 1150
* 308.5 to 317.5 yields 994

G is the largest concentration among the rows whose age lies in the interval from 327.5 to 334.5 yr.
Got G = 119.2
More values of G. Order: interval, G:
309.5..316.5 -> 116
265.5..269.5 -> 124.5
